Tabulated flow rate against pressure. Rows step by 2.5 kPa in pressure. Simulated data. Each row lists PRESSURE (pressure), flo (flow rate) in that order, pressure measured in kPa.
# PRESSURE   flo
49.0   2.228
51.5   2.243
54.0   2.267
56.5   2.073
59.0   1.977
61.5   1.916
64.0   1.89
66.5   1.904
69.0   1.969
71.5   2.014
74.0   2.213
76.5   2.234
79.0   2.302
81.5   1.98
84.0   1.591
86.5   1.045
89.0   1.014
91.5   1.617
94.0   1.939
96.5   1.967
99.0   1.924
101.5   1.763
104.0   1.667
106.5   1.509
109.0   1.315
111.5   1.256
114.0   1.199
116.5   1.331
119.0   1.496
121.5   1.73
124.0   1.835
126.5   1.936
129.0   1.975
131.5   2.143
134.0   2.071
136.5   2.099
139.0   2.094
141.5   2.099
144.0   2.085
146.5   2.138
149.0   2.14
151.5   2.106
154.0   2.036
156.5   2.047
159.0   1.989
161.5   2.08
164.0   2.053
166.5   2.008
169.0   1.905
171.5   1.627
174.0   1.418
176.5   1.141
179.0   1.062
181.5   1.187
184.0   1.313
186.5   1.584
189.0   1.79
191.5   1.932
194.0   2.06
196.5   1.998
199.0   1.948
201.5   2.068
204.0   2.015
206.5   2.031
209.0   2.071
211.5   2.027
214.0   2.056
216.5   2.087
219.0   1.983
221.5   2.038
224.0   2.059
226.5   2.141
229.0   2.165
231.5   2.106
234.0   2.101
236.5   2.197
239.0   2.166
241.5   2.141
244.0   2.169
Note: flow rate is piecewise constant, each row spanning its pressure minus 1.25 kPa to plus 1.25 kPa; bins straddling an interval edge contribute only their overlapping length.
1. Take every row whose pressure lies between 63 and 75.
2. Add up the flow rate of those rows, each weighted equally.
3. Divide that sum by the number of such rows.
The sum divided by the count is 2.00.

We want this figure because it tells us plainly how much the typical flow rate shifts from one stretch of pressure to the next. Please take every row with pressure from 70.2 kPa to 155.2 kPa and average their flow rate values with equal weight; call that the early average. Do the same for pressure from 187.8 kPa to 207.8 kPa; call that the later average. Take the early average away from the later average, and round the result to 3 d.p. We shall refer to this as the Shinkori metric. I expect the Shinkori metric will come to 0.161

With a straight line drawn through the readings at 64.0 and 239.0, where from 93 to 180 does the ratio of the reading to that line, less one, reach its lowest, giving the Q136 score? 179.0 kPa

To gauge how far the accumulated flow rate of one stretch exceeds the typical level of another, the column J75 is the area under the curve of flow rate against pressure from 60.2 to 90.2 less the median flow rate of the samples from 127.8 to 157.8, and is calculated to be 53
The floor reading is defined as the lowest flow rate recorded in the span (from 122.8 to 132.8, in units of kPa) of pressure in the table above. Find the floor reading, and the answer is 1.835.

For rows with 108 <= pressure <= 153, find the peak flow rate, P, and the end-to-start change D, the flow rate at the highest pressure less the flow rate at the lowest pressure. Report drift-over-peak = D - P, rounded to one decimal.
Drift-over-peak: -1.4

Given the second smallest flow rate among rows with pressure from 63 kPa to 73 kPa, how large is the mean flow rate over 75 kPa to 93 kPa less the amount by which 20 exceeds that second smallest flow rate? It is -16.4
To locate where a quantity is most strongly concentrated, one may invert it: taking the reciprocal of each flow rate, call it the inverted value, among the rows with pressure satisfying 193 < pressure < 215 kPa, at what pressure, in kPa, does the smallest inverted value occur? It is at 209.0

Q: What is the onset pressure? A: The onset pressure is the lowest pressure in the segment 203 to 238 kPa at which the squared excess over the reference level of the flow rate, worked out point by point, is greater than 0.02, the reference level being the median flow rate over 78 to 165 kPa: 226.5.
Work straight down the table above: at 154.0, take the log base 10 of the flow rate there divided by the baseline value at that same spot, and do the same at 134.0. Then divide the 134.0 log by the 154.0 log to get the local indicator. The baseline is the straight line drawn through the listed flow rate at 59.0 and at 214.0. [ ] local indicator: 5.2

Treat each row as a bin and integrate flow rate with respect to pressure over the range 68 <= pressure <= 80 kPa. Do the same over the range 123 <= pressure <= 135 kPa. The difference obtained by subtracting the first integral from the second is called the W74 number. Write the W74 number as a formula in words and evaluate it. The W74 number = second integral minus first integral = -2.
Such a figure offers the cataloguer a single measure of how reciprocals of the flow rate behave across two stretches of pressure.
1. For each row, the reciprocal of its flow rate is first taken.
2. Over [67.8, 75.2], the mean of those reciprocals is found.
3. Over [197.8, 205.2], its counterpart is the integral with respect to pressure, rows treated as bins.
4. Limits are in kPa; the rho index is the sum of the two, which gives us 4.2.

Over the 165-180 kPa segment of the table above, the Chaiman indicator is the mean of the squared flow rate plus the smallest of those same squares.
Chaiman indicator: 3.6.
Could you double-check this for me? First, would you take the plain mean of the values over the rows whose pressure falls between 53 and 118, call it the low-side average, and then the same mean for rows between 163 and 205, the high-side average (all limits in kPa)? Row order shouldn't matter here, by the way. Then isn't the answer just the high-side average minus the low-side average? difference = -0.1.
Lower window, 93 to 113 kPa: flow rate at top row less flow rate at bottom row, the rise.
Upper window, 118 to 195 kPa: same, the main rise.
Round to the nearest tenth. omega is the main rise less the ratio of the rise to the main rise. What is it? 1.8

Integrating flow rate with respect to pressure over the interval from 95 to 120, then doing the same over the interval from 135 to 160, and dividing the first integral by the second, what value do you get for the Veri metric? 0.7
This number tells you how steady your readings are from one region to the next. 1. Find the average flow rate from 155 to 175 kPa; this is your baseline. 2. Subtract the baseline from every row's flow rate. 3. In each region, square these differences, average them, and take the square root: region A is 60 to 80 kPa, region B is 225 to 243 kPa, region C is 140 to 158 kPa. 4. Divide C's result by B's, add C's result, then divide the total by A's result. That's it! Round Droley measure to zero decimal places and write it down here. 4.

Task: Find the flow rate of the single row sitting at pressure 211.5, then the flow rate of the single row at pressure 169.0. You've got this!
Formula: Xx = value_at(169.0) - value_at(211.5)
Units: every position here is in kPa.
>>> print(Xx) -0.12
